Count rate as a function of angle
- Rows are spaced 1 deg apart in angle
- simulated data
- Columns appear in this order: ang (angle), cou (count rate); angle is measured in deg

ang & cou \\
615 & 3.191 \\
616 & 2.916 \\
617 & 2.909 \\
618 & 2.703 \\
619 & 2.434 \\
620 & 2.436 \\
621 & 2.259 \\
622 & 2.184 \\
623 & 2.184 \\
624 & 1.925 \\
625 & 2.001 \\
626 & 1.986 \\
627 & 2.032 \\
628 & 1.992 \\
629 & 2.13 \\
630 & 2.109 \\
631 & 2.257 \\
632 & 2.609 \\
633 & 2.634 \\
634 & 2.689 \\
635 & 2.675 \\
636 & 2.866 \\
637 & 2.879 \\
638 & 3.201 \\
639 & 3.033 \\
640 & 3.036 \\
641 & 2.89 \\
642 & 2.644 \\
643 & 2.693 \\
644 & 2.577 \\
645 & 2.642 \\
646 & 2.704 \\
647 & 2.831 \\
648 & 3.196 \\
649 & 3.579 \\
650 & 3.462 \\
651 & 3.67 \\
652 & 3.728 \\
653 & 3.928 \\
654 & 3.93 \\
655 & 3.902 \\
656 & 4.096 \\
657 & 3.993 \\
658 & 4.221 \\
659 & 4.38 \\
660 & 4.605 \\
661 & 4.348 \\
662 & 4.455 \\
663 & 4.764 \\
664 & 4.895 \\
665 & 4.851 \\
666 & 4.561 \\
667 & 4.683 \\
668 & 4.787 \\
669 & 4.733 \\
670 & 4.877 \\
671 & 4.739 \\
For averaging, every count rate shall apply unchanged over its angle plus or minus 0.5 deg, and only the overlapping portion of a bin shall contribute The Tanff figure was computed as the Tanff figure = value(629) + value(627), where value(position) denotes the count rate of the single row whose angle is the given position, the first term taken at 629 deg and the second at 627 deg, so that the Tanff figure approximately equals 4.2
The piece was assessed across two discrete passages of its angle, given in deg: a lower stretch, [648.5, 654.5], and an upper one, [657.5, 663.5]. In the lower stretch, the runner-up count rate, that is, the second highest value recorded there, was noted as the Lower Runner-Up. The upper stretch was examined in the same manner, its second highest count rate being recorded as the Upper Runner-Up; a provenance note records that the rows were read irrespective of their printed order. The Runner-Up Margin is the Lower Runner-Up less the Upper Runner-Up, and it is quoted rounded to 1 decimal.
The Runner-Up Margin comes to -0.7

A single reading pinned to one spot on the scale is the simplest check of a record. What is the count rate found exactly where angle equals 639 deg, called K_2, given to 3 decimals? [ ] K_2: 3.033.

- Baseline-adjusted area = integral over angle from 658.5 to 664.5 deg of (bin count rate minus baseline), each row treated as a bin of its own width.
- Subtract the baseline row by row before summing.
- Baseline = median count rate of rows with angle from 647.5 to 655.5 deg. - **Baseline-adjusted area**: 5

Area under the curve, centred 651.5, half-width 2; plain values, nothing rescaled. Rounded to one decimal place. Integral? 14.8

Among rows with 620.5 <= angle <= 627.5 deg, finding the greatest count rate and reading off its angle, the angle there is 621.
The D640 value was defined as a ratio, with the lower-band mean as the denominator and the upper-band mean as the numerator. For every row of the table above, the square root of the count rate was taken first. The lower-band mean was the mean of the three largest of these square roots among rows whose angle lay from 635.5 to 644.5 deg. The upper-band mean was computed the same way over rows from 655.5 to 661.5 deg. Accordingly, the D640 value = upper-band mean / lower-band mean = 1.20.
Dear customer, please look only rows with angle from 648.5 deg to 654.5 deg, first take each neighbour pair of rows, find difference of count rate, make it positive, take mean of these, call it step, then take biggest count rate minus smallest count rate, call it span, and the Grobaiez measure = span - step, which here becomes 0.35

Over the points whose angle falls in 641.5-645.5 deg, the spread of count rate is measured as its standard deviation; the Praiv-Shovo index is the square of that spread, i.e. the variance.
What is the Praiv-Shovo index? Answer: 0.002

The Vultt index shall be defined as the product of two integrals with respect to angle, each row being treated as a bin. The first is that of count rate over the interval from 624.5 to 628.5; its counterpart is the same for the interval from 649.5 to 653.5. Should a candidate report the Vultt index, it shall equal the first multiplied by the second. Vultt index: 118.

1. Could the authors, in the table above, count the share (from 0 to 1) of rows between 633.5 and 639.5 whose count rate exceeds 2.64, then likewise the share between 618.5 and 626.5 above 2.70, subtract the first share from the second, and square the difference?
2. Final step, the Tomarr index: 1.00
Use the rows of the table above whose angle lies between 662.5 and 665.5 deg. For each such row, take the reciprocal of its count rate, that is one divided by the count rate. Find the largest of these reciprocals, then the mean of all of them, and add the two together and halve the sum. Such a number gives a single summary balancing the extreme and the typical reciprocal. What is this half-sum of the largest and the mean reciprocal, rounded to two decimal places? 0.21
